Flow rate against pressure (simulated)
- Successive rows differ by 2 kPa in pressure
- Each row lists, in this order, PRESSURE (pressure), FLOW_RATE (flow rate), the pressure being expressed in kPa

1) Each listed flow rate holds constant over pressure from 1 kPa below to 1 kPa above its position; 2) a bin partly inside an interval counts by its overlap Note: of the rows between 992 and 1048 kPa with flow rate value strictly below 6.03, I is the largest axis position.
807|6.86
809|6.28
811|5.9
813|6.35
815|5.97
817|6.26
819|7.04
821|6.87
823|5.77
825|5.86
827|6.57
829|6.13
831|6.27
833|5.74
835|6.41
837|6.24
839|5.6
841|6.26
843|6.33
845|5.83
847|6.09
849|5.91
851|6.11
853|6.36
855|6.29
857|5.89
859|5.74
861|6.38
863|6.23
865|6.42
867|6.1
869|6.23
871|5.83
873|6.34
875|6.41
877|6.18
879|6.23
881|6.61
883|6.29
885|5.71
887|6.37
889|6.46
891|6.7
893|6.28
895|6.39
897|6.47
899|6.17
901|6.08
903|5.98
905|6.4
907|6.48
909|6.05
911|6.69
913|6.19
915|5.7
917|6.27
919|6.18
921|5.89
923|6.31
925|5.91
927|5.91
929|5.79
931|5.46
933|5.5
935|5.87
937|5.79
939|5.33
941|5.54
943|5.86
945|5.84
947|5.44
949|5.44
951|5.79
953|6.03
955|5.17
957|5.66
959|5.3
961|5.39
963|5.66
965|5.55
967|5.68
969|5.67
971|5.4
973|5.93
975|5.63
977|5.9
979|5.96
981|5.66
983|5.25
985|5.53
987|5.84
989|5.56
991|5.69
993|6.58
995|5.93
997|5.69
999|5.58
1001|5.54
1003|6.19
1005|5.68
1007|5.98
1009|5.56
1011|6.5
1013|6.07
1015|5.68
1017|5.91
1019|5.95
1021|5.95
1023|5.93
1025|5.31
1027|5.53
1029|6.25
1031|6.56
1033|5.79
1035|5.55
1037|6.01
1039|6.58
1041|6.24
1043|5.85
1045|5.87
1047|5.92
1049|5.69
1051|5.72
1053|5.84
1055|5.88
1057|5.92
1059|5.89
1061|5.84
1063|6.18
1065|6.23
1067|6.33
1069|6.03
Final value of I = 1047 kPa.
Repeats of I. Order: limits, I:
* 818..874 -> 871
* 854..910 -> 903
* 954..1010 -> 1009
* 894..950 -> 949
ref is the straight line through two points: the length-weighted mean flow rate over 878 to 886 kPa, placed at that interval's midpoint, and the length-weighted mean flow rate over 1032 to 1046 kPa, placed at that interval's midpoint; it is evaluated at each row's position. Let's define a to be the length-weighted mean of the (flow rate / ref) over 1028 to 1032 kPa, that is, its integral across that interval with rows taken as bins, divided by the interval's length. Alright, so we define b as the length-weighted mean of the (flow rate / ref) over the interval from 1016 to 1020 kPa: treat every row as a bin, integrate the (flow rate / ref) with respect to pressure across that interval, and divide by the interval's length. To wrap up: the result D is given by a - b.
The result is 0.08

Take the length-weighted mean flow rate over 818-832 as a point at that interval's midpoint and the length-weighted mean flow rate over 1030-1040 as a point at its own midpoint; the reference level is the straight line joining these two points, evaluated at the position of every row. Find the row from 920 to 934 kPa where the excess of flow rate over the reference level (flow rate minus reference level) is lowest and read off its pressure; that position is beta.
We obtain 931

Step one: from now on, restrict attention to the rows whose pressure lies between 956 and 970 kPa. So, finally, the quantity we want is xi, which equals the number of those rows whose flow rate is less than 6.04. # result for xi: 7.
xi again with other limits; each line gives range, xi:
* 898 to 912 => 1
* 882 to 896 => 1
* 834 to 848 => 2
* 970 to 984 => 7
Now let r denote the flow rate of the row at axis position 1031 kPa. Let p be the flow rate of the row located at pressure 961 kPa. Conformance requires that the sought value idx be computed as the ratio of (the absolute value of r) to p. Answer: 1.22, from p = 5.39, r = 6.56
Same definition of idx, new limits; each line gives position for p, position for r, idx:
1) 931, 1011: 1.19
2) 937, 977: 1.02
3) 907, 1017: 0.91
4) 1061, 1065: 1.07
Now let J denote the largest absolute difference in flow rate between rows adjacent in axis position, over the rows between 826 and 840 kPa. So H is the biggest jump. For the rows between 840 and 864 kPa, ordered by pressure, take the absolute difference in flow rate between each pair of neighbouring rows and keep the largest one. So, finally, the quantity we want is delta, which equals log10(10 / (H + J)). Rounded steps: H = 0.64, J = 0.670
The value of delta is 0.88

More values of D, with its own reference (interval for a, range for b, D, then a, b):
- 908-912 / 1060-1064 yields 0.02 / 1.03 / 1.010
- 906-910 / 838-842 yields 0.07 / 1.01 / 0.946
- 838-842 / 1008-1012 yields -0.05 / 0.95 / 1.001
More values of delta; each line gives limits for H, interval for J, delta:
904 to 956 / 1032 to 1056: 0.84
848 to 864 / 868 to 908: 0.89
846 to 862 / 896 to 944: 0.89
